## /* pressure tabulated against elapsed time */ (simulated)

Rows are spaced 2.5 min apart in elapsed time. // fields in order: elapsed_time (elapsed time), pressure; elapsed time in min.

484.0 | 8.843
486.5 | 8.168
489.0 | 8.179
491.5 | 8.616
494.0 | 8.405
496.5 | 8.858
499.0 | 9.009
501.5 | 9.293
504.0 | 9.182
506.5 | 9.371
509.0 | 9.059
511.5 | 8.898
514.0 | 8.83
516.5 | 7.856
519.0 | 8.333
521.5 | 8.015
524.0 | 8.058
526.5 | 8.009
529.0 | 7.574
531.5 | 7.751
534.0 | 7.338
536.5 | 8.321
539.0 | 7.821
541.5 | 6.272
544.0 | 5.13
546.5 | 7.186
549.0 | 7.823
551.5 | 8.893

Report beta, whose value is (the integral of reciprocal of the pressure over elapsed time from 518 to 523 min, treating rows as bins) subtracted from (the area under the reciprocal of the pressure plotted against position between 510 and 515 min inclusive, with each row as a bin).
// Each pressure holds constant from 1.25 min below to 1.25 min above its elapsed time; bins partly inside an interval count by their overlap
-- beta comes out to -0.050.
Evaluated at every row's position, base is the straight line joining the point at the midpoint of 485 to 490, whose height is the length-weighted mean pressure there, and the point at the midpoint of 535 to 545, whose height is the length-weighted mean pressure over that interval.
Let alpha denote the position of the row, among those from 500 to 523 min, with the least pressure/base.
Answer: 516.5 min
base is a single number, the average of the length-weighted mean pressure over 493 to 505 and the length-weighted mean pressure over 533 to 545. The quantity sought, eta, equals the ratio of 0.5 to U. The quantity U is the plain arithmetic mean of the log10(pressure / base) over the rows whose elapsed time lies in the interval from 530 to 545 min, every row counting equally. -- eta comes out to -9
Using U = -0.06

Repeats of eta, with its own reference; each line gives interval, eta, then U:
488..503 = 13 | 0.04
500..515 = 9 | 0.06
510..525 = 28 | 0.02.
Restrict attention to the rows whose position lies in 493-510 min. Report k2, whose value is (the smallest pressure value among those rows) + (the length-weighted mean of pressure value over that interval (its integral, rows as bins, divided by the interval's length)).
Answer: 17.4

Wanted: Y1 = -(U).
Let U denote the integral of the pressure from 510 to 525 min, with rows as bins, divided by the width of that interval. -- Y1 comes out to -8.3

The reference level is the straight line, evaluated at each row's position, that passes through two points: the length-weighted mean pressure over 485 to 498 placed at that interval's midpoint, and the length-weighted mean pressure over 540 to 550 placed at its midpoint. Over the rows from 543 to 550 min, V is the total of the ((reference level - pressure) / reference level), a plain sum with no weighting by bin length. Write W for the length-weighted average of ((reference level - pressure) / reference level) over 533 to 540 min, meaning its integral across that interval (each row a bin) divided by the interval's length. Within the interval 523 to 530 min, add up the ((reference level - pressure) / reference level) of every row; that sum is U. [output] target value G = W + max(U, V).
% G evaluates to -0.22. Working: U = -0.26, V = -0.1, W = -0.138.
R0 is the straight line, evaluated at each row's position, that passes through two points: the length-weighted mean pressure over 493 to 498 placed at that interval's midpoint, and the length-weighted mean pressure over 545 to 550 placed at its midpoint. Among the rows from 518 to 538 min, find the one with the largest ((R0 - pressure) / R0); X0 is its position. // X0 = 534.0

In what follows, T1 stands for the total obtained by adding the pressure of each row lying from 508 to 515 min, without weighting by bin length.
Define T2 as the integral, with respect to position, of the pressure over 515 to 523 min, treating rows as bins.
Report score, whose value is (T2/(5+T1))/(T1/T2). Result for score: 4.9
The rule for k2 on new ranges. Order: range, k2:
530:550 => 12.3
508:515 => 17.8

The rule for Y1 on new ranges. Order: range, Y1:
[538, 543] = -6.9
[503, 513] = -9.1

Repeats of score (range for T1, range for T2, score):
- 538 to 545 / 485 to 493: 9.6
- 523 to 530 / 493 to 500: 5.6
